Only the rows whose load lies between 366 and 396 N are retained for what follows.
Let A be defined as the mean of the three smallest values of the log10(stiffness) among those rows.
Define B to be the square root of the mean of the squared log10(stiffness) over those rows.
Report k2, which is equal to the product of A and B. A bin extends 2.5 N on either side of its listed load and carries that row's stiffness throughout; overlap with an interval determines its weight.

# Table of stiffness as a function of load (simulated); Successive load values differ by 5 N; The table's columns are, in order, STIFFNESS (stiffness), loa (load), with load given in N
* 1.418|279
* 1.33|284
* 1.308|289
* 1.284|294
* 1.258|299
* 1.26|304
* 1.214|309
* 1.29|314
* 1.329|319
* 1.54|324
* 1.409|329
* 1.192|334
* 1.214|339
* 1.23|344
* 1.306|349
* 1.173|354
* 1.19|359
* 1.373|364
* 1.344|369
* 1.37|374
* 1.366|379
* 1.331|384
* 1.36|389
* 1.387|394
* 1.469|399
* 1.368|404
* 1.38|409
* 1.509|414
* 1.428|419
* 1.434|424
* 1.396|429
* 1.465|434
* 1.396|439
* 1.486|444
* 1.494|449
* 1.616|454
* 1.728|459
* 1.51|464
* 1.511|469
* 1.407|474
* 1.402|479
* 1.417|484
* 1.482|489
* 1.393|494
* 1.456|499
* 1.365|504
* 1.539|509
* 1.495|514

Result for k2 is 0.017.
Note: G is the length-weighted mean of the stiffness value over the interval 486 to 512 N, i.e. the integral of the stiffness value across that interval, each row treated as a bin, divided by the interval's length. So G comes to 1.45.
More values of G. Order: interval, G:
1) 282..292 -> 1.32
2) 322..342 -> 1.33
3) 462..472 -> 1.51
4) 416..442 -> 1.43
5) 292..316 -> 1.26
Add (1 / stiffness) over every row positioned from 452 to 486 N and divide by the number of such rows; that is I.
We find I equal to 0.66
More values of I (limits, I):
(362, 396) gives 0.73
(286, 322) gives 0.78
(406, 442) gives 0.70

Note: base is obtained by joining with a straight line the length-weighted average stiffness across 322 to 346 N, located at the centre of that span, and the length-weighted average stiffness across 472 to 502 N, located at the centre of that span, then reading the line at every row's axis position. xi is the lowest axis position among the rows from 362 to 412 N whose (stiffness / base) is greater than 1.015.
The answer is 364 N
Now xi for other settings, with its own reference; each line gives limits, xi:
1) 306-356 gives 319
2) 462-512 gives 464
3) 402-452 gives 414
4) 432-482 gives 434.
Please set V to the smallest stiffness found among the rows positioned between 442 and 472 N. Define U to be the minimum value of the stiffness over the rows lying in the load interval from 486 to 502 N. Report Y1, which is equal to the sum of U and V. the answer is 2.88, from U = 1.393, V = 1.486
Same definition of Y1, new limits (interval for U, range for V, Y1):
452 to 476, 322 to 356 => 2.58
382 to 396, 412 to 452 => 2.73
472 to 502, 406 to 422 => 2.77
